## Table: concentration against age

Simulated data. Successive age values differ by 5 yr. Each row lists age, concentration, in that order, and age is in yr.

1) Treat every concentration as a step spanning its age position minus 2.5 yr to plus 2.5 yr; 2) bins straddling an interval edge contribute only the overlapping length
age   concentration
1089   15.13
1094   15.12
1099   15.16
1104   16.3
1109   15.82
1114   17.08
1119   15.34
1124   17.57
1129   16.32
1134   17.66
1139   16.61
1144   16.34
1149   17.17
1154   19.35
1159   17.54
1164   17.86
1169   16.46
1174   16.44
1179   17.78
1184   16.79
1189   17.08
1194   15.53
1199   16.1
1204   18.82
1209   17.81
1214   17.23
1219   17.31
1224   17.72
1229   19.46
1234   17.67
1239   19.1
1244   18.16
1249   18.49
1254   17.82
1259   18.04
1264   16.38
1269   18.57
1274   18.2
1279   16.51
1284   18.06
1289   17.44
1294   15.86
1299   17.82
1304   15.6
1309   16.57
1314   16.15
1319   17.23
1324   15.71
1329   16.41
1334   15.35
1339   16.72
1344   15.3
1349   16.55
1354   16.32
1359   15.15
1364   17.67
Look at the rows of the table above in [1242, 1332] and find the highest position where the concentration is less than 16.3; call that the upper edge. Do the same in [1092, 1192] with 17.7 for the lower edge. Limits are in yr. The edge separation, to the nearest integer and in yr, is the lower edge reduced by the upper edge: -135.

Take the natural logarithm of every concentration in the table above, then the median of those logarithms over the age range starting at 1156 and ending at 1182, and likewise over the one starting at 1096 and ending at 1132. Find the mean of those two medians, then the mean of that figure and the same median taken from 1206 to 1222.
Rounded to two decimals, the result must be 2.84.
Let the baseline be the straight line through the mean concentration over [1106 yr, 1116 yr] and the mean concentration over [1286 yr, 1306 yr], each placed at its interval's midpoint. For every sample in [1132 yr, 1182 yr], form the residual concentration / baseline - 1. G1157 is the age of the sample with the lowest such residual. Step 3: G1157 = 1144 yr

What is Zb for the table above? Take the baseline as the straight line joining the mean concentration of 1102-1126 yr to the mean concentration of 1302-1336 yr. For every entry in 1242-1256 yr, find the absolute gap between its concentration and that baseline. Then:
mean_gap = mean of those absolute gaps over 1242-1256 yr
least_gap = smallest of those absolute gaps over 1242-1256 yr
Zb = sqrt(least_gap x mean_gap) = 1.7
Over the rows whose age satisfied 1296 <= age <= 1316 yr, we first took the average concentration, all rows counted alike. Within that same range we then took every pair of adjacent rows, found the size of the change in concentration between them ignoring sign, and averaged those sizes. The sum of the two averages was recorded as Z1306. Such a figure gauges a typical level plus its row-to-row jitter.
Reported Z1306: 17.7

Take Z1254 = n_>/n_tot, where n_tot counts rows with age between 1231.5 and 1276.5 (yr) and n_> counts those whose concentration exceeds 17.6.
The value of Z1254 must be 0.89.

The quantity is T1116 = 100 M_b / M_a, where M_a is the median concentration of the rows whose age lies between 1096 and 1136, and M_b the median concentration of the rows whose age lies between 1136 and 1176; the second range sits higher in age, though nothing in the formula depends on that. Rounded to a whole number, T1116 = 104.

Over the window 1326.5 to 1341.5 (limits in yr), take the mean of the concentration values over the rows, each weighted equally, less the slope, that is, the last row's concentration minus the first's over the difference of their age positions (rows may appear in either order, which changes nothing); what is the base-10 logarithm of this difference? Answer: 1.208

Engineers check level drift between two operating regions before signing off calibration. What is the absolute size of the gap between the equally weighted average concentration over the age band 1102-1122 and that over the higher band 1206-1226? 1.38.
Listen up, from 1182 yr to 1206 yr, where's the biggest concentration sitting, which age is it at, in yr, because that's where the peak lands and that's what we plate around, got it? 1204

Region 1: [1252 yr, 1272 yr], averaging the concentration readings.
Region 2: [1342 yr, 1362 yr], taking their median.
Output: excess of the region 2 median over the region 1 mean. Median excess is -1.9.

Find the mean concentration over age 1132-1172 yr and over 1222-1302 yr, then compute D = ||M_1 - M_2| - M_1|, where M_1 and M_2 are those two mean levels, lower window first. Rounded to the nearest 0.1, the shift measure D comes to 16.9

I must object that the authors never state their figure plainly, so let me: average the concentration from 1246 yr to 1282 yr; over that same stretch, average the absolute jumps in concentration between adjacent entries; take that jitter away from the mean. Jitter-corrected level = 16.6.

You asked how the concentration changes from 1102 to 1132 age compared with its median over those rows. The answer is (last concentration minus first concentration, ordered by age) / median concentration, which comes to 0.00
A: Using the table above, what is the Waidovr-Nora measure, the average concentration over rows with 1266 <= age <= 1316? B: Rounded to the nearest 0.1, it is 17.1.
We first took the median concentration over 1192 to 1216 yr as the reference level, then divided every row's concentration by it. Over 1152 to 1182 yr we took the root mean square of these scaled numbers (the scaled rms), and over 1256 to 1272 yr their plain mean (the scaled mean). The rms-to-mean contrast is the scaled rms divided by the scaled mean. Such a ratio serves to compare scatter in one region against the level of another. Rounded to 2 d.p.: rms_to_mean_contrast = 1.00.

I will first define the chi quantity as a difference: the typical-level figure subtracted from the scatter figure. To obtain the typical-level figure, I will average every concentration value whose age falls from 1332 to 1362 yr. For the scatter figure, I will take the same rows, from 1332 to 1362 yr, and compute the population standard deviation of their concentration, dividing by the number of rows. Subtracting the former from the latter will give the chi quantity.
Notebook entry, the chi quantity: -15.3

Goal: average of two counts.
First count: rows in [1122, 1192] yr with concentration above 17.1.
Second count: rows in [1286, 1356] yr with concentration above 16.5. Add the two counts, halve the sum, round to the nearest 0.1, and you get 6.5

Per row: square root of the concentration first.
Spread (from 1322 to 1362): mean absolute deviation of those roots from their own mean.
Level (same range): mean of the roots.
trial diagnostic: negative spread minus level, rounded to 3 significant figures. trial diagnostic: -4.06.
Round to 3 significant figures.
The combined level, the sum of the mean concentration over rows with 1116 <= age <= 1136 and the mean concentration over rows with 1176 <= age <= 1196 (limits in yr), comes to 33.5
